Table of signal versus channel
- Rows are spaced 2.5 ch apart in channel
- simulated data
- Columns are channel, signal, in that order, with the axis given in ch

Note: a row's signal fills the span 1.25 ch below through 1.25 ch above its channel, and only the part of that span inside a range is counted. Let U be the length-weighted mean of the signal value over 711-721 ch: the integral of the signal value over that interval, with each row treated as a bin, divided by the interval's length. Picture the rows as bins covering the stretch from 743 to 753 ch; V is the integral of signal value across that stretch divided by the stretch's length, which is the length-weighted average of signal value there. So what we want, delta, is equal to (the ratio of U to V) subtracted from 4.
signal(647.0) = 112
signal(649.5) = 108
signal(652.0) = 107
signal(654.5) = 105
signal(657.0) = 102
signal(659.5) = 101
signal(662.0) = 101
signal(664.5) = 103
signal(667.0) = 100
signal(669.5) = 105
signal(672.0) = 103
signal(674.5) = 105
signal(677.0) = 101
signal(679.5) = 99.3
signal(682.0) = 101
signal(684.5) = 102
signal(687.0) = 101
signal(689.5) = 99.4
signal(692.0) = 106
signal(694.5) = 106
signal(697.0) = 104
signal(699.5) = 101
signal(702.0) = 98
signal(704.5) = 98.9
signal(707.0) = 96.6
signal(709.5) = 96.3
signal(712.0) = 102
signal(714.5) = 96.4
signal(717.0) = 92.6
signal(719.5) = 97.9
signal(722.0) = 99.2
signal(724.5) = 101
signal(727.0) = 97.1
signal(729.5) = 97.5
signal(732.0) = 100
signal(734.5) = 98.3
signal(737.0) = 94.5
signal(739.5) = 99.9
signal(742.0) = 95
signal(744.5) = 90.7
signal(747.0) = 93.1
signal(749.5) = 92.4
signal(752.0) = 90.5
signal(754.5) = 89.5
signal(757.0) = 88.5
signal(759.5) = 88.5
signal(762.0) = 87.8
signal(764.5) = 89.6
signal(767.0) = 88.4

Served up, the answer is 2.94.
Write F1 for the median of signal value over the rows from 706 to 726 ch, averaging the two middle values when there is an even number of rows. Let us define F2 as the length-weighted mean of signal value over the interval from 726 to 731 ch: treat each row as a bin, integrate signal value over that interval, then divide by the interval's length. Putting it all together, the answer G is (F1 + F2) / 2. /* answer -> 97.3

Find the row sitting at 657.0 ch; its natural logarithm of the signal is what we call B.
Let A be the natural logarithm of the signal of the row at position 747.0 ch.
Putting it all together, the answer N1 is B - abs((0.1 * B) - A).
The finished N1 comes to 0.55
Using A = 4.53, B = 4.625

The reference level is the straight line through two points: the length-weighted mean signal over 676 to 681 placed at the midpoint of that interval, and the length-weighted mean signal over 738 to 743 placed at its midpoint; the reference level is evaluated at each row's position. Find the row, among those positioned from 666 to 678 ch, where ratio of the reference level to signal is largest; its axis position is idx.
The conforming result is 667.0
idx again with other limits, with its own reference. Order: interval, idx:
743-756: 754.5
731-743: 737.0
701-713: 709.5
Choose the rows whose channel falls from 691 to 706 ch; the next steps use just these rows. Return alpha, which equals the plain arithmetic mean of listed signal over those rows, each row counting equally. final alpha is 102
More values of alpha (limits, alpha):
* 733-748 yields 95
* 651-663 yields 103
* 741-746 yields 93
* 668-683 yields 102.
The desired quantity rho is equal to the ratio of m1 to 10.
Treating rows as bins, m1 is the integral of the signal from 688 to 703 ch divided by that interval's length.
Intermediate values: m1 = 102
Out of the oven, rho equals 10.2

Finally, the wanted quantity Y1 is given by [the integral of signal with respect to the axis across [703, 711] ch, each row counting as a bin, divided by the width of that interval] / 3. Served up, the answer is 32.5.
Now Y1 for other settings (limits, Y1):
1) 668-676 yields 34.7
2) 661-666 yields 34.0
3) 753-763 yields 29.5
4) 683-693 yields 34.0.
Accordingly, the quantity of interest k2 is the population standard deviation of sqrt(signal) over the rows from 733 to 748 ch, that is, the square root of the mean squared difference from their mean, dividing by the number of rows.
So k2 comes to 0.158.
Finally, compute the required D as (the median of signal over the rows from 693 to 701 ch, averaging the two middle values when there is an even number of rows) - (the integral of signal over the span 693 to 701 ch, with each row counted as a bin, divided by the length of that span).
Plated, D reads 0.4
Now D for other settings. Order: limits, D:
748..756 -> -0.3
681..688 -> -0.4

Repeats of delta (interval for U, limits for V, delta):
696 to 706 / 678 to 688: 3.01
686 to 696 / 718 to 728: 2.95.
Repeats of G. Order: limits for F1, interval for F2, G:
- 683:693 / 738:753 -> 97.6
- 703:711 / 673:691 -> 99.0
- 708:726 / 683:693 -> 99.9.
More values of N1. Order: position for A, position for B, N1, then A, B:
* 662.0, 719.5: 0.43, 4.62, 4.584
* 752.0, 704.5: 0.55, 4.51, 4.594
